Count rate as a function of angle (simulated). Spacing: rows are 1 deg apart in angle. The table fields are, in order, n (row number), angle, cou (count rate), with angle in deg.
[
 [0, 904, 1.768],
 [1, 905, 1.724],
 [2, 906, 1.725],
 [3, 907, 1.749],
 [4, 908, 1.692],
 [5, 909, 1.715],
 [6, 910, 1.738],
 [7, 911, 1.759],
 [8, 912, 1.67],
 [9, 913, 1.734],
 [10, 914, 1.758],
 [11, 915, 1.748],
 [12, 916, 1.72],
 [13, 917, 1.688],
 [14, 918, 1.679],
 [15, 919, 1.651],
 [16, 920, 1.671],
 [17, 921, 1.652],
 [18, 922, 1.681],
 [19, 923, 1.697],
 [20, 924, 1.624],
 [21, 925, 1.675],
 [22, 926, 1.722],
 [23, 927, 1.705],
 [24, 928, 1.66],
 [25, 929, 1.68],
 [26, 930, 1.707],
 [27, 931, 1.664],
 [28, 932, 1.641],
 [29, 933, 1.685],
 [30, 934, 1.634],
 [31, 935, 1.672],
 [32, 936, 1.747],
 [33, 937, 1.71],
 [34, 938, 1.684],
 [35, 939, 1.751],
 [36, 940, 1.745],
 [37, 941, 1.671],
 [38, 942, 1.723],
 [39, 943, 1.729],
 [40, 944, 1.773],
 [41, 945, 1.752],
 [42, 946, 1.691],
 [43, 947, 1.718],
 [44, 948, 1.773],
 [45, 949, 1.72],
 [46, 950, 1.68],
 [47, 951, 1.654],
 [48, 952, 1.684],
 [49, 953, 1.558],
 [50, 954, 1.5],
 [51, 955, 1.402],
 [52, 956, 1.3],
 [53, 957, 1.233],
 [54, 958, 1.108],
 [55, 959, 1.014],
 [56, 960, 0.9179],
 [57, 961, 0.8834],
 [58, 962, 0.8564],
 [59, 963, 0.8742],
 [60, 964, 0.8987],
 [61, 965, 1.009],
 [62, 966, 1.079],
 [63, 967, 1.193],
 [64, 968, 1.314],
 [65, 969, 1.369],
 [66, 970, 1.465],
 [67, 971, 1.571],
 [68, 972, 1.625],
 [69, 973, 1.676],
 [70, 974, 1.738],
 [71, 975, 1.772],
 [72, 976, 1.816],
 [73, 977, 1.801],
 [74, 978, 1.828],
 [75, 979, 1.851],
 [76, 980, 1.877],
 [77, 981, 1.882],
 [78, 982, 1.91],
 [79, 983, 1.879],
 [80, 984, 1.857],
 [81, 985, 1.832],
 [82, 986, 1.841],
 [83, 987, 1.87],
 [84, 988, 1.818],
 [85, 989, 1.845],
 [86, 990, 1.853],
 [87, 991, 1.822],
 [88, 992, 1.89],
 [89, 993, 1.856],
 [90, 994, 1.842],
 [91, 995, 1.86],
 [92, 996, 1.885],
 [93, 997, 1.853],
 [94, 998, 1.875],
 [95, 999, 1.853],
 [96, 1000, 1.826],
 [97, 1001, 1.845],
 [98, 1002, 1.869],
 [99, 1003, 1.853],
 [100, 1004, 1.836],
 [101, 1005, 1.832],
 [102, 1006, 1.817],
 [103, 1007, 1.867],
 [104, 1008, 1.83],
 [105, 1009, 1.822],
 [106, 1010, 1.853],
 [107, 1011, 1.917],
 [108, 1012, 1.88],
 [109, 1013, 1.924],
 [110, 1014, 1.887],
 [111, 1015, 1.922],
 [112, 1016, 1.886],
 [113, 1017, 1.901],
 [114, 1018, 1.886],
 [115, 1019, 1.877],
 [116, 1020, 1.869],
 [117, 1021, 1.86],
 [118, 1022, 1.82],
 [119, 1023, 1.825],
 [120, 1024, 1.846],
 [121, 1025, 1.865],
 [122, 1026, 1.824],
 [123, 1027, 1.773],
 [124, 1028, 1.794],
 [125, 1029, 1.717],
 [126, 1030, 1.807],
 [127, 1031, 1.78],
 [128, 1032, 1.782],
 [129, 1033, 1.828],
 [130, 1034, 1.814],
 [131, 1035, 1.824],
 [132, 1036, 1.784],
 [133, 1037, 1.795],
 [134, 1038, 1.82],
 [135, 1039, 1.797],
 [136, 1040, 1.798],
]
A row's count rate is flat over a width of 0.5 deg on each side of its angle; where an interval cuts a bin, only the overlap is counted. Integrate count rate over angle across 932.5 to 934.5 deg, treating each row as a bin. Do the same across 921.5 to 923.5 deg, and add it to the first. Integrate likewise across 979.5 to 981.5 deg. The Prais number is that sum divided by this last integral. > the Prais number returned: 1.78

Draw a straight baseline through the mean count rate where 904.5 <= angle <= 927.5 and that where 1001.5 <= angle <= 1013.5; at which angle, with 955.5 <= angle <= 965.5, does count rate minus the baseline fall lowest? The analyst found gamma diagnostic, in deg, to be 962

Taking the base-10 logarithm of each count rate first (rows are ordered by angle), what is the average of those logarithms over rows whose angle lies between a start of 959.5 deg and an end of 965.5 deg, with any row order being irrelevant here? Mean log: -0.043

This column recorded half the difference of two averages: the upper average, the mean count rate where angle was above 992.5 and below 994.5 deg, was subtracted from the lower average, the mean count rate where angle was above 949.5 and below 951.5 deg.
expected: -0.091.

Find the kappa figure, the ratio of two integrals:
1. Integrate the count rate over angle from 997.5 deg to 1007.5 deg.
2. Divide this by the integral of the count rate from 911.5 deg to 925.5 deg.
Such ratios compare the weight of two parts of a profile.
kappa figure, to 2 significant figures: 0.78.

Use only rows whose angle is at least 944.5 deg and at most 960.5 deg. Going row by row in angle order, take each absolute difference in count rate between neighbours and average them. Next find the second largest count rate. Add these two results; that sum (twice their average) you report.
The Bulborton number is 1.82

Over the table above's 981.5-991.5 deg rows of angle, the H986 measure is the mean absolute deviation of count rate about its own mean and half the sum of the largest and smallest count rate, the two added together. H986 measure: 1.89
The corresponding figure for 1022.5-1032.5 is 1.82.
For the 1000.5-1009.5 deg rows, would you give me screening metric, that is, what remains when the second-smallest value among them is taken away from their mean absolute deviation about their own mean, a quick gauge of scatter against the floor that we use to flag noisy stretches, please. -1.8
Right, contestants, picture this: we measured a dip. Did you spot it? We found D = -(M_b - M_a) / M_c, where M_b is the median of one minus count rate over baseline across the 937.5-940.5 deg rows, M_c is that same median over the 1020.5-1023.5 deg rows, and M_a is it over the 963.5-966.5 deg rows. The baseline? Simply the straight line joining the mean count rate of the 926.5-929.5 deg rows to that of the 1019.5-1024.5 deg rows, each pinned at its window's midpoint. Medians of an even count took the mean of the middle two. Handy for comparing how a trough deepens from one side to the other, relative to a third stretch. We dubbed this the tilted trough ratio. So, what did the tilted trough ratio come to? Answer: 40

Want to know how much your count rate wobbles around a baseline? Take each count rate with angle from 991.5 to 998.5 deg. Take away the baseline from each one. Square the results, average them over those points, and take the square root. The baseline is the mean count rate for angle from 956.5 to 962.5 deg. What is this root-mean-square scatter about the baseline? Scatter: 0.86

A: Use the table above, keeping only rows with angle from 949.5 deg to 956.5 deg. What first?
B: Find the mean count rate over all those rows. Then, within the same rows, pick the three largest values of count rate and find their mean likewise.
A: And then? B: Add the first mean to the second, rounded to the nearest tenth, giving 3.2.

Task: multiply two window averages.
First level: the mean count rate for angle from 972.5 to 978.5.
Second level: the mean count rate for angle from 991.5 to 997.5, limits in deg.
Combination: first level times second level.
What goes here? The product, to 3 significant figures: 3.30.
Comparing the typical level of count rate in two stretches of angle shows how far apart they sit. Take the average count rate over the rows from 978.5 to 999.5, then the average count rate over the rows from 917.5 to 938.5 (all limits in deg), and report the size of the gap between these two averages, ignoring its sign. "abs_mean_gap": 0.18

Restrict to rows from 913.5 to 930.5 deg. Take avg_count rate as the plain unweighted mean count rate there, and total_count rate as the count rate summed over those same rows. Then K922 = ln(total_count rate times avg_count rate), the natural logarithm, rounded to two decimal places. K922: 3.88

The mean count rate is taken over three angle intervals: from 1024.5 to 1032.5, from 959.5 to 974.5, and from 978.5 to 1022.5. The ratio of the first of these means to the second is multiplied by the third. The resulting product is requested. 2.71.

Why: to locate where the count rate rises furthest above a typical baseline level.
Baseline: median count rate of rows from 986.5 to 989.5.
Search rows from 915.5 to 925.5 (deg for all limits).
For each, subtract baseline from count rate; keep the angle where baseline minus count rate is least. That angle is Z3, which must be 916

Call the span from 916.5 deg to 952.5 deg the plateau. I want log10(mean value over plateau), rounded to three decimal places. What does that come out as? 0.229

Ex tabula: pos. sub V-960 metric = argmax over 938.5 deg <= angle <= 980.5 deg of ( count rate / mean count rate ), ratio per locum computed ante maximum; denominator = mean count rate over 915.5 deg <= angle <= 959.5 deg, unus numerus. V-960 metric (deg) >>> 980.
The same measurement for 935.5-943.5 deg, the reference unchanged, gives 939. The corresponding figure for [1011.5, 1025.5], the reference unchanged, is 1013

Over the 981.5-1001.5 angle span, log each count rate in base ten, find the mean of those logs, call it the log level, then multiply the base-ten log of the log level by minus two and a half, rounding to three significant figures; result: 1.43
